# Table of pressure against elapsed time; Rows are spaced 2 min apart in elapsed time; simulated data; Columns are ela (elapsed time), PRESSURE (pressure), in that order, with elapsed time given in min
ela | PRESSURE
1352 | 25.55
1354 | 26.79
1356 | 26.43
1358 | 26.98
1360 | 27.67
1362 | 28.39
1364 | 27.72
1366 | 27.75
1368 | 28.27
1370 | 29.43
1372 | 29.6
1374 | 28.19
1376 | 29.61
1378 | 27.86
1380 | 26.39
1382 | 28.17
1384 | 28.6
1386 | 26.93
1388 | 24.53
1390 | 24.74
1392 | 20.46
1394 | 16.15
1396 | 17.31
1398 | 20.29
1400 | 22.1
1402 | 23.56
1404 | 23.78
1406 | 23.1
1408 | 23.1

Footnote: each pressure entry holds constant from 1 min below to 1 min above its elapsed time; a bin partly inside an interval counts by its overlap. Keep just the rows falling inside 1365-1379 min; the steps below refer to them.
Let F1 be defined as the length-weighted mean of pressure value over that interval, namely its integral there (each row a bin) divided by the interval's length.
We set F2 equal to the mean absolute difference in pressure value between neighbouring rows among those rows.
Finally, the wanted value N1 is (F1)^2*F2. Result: 881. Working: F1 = 28.7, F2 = 1.1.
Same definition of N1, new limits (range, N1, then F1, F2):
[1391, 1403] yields 936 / 20.0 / 2.3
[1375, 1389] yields 1192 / 27.4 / 1.6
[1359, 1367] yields 368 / 27.9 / 0.5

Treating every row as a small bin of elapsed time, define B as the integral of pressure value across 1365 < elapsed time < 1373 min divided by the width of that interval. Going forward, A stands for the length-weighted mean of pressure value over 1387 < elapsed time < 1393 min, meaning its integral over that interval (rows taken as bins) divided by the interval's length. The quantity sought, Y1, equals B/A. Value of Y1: 1.24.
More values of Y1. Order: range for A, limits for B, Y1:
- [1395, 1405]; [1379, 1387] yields 1.29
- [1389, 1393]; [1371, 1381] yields 1.25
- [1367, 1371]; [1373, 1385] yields 0.98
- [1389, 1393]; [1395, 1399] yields 0.83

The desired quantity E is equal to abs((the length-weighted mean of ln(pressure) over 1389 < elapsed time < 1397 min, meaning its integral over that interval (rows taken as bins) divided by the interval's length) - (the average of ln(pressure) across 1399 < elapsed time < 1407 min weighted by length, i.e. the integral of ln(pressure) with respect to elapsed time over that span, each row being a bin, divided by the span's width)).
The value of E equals 0.18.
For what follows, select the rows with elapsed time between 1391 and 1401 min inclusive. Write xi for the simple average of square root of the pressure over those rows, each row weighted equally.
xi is 4.4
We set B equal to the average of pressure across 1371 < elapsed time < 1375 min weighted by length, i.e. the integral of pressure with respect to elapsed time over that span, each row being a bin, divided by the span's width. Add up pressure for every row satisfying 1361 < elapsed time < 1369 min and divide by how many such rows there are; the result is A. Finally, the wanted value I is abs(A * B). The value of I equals 810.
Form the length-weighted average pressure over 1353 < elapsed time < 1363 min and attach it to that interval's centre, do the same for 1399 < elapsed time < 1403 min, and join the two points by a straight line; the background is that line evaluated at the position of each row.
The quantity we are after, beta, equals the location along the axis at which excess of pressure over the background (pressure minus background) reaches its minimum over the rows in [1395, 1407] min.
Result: 1396 min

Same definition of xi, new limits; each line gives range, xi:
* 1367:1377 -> 5.4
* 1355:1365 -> 5.2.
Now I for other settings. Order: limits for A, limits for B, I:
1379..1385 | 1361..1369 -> 777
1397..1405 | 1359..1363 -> 629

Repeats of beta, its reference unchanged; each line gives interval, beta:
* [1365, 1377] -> 1366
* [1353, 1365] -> 1356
